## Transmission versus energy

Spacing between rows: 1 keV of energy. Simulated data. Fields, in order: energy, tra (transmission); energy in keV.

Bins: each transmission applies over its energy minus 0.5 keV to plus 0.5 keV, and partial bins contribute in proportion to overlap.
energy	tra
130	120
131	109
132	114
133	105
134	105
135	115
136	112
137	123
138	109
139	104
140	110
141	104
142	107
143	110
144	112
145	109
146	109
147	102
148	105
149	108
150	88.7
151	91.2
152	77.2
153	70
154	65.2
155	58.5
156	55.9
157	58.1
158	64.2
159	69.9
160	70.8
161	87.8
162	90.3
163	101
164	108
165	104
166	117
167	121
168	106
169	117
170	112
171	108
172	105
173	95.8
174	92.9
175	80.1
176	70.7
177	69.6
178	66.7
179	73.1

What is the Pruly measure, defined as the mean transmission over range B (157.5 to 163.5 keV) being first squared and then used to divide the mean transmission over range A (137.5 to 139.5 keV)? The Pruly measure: 0.016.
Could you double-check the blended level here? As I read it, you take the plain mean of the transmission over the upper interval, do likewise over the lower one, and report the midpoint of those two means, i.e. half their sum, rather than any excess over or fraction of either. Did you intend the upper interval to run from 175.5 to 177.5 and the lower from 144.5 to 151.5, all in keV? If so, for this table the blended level 86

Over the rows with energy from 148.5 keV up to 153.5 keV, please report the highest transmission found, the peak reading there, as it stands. 108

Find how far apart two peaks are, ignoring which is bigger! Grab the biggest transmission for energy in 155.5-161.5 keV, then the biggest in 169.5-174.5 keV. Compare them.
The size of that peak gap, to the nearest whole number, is 24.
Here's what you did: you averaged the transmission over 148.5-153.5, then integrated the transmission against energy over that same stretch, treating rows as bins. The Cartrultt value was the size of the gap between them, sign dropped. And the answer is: 348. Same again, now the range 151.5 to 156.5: 261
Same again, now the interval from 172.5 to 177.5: 327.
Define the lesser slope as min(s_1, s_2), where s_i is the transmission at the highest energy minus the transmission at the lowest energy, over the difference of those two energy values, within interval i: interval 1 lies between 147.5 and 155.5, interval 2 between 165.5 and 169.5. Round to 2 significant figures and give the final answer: -6.6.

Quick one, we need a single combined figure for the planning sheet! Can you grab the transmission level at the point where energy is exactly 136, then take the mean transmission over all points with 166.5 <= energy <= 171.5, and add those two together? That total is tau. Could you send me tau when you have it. 225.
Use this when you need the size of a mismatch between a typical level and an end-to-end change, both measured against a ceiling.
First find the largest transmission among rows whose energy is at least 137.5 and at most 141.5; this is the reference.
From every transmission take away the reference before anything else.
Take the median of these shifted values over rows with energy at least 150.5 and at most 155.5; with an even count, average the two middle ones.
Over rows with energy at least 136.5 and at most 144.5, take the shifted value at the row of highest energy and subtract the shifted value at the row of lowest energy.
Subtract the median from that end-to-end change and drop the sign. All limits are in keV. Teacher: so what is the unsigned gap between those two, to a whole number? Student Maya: 29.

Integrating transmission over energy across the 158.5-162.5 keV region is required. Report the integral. 319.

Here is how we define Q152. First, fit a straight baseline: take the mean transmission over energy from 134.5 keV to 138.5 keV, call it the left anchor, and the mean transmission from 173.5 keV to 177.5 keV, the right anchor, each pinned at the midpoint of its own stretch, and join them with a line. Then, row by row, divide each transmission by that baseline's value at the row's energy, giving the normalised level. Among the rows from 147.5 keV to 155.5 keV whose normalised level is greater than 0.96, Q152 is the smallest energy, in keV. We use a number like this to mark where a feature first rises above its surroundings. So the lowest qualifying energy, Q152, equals 148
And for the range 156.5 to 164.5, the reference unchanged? 162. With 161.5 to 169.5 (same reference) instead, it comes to 162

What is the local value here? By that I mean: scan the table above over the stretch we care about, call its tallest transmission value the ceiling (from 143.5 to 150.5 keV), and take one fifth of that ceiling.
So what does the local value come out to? 22.4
